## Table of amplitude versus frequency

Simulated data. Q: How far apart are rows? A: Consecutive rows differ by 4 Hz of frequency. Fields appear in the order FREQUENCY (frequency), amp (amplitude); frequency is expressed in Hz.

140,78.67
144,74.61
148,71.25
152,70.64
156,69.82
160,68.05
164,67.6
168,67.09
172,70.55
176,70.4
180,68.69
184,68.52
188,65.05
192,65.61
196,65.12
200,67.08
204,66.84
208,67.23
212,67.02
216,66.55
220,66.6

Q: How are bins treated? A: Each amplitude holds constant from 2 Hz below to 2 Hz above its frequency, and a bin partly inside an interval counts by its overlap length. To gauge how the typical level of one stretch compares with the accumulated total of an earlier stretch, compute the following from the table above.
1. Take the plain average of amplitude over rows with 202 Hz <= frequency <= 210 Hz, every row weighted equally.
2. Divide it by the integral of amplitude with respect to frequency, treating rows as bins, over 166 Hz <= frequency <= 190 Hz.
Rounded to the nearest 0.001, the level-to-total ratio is 0.041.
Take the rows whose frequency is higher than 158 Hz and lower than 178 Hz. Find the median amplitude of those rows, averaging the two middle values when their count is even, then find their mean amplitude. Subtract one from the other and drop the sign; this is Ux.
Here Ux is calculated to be 0.69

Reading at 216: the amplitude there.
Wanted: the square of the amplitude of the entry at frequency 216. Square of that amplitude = 4429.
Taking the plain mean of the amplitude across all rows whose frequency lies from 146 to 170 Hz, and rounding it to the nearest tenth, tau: 69.1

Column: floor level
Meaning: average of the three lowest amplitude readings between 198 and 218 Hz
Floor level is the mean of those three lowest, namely 66.8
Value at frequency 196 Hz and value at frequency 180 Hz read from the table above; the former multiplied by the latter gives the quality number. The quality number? 4473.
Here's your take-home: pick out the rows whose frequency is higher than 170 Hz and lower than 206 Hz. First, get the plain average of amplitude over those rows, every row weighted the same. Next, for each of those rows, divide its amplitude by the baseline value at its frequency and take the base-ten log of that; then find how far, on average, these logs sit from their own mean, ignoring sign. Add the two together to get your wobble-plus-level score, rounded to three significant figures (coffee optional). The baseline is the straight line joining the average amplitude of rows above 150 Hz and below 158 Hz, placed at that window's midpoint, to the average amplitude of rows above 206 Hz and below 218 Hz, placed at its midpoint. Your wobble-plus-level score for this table 67.5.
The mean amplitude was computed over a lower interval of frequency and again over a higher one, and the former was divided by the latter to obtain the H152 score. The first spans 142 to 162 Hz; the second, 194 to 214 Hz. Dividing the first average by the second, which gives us 1.06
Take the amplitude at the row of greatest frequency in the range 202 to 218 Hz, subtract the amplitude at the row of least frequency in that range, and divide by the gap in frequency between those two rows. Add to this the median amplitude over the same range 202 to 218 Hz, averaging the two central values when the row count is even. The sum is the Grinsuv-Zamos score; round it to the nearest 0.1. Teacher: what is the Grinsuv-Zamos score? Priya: 66.9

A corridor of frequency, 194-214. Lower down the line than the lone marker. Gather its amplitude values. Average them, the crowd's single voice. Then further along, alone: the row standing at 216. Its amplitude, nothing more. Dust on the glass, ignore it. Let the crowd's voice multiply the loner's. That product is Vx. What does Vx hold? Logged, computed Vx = 4436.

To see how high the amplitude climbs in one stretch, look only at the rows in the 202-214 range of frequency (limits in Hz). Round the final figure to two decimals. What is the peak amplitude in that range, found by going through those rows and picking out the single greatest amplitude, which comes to 67.23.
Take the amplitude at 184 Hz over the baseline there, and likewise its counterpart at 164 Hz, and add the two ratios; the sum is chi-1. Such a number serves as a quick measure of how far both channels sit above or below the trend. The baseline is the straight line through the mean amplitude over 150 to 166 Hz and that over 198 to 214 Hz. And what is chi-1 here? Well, 1.991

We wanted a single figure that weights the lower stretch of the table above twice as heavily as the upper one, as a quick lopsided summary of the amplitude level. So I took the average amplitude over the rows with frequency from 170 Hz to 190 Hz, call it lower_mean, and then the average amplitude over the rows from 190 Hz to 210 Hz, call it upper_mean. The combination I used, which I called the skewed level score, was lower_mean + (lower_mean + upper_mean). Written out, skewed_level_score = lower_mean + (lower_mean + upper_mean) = 204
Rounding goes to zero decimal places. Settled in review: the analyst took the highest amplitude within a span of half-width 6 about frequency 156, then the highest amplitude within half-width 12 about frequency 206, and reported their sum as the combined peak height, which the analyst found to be 138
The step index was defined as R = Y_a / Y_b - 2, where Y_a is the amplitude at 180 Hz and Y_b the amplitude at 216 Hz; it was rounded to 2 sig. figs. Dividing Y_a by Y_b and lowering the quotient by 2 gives -0.97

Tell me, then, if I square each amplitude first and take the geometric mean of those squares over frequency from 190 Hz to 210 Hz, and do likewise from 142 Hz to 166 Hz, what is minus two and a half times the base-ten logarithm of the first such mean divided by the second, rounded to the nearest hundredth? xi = 0.12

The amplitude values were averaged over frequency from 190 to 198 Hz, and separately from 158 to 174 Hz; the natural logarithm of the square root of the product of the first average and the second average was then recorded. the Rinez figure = 4.202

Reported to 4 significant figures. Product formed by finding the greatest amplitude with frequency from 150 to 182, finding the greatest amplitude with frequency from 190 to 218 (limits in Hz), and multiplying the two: 4749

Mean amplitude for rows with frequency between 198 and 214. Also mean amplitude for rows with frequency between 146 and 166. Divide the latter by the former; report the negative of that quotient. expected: -1.04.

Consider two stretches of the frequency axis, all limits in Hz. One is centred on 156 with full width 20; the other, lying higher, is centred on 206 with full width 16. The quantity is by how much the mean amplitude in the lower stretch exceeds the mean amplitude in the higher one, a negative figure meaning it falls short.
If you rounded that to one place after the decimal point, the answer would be 2.4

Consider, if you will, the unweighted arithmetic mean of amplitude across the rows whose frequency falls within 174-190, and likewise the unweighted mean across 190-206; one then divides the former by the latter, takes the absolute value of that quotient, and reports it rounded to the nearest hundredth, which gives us 1.03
